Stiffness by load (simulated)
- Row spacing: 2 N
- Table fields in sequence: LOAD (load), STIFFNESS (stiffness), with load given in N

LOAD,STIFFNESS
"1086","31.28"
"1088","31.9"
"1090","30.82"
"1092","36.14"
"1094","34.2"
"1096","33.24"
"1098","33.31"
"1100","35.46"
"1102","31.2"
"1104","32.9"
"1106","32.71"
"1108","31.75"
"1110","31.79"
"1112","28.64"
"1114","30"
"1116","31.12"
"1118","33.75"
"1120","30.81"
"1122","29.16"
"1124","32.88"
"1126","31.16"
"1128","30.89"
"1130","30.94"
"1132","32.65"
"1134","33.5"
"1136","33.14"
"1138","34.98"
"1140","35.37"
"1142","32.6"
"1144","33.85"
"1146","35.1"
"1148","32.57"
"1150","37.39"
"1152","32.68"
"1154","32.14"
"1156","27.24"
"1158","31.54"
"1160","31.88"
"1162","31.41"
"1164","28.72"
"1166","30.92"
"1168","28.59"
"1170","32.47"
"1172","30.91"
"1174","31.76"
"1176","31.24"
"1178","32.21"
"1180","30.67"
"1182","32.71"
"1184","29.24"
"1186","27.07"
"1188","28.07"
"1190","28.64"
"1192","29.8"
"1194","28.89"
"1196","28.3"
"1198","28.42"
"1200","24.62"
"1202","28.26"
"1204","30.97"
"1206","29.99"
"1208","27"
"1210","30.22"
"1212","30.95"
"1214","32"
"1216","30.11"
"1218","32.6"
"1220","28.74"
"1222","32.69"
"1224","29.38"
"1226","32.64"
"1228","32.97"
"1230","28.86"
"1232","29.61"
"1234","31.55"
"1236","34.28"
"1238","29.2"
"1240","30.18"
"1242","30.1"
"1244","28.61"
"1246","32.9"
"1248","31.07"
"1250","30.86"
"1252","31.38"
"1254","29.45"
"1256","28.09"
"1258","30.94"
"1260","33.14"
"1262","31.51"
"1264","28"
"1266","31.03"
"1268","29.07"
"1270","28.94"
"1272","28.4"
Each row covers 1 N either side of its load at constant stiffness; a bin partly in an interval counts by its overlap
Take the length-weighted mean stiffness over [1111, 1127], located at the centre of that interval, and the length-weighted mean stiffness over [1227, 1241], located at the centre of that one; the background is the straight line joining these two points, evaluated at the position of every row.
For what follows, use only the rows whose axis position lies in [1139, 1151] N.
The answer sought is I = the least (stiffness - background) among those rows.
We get 1.6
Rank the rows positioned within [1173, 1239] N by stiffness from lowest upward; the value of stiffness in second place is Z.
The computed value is 27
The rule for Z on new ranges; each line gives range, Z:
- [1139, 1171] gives 28.59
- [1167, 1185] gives 29.24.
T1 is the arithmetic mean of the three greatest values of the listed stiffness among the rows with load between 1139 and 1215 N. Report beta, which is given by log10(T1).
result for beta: 1.56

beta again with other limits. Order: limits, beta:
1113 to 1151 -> 1.56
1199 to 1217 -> 1.50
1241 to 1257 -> 1.50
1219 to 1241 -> 1.52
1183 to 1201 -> 1.47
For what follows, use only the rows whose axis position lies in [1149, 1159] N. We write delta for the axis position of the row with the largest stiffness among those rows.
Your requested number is 1150 N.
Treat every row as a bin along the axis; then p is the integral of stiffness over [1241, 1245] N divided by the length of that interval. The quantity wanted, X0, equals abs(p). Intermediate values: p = 29.4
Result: 29.4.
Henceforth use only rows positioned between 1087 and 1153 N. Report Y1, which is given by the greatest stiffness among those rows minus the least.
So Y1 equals 9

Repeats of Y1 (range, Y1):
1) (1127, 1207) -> 13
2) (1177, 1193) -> 6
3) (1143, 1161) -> 10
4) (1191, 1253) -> 10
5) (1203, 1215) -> 5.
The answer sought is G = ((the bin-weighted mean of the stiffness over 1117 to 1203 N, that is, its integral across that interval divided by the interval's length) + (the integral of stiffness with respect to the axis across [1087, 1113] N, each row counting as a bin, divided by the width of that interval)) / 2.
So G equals 31.9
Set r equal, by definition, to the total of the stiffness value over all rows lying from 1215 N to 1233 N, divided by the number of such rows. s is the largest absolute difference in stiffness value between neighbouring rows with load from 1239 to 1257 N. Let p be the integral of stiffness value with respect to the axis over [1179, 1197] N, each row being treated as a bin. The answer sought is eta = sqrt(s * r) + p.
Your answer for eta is 538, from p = 527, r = 30.8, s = 4.3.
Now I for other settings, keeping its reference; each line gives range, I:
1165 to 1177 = -2.4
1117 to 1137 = -1.8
